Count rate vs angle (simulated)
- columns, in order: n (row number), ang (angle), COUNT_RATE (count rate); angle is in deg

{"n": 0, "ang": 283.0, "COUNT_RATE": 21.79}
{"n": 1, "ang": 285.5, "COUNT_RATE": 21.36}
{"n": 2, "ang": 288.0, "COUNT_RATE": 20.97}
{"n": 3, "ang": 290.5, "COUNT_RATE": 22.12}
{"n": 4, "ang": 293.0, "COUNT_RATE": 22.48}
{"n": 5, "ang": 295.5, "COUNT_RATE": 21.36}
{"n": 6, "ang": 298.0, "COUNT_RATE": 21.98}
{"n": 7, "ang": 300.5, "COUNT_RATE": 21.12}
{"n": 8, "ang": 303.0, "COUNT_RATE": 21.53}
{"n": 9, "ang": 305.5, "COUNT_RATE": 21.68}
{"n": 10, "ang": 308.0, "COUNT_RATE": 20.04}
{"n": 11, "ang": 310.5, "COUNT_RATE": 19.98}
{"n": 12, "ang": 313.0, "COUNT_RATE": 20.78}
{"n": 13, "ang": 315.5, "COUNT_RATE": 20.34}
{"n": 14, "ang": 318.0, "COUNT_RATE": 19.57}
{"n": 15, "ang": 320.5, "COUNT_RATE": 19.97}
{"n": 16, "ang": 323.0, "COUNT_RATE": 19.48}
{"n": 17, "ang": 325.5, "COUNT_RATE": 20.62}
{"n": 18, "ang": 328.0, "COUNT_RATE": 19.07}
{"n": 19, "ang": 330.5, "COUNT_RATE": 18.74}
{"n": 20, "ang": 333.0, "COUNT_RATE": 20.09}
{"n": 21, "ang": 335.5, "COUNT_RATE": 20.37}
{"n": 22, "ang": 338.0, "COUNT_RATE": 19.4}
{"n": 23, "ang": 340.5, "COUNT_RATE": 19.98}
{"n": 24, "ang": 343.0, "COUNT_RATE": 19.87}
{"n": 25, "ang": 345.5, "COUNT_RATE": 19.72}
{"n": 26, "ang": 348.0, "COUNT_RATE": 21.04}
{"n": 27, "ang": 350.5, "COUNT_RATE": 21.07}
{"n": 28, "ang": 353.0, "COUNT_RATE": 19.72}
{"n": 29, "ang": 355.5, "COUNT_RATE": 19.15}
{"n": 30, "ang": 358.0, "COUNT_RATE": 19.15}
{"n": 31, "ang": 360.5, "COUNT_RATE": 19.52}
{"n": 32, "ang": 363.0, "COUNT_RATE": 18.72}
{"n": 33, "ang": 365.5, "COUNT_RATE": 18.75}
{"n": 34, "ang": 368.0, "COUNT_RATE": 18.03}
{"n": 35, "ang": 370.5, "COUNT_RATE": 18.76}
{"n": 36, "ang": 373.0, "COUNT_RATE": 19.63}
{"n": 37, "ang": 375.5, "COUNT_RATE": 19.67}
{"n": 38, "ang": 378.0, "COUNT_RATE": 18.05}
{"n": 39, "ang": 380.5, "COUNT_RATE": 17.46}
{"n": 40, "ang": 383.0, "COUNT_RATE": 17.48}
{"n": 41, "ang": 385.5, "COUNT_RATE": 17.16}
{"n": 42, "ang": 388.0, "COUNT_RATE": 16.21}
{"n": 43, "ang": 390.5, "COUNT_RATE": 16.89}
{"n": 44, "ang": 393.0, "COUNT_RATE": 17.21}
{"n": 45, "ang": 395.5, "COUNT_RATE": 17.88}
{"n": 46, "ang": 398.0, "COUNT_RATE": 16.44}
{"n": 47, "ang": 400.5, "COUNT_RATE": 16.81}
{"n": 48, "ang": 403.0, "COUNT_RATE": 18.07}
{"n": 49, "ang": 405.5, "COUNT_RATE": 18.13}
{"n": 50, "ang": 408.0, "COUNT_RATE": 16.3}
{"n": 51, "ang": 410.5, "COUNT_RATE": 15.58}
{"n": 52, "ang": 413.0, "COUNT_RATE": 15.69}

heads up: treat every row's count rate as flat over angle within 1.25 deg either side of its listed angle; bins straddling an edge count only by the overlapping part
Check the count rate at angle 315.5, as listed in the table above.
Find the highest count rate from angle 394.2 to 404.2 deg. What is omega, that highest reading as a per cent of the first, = 89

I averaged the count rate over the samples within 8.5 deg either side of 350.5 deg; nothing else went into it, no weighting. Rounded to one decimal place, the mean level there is 20.0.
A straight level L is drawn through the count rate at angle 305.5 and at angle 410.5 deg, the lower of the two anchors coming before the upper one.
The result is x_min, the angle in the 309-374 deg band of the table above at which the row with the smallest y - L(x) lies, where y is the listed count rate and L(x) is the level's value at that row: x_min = 330.5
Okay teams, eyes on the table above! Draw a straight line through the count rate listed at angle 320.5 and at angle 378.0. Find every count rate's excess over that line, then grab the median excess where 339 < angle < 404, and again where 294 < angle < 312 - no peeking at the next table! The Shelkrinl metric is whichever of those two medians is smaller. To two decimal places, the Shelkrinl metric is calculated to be 0.38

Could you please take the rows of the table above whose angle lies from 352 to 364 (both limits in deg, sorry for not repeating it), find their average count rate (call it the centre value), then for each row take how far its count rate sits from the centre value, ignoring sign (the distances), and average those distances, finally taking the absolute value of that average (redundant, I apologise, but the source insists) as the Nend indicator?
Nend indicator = 0.29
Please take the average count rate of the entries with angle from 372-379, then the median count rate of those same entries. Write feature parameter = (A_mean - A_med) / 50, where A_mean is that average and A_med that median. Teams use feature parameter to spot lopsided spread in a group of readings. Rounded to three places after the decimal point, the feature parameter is -0.010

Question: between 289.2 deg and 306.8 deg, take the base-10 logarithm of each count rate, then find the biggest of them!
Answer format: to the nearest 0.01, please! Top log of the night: 1.35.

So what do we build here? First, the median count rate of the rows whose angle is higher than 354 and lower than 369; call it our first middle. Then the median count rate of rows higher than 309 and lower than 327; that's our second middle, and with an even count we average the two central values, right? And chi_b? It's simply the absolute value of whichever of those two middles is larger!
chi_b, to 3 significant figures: 20.0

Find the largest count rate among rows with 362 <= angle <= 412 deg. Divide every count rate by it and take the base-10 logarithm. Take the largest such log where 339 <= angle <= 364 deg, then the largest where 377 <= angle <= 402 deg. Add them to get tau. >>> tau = -0.01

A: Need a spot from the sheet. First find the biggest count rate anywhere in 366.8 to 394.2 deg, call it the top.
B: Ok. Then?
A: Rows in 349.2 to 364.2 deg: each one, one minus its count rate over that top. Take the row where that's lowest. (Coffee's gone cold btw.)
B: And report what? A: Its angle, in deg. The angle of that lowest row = 350.5 deg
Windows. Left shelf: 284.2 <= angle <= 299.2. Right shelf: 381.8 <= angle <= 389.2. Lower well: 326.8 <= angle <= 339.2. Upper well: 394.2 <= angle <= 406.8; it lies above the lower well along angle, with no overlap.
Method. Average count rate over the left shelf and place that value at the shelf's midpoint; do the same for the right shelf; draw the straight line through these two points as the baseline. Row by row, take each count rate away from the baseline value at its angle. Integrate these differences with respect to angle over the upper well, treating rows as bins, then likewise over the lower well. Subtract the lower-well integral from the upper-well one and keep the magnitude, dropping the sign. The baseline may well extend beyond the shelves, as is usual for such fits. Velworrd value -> 17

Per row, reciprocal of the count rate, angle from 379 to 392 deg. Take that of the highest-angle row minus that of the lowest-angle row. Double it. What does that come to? 0.0039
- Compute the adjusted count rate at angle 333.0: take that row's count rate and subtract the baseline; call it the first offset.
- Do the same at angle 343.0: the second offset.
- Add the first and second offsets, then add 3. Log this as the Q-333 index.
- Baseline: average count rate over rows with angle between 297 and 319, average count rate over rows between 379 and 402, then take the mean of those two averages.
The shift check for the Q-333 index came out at 5.1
